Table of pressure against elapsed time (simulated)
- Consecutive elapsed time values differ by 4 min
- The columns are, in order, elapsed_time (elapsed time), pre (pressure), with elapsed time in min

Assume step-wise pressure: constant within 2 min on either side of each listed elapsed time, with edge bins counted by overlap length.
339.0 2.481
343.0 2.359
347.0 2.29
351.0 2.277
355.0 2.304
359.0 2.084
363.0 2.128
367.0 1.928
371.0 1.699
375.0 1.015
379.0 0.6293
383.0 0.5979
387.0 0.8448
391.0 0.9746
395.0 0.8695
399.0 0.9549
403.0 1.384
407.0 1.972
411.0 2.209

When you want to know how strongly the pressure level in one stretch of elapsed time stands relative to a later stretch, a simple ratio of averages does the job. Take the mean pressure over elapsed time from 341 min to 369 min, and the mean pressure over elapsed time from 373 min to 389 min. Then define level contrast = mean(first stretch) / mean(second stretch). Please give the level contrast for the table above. 2.8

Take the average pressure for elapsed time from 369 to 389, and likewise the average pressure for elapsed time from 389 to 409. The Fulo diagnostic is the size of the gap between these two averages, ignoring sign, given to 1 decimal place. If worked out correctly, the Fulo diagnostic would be 0.3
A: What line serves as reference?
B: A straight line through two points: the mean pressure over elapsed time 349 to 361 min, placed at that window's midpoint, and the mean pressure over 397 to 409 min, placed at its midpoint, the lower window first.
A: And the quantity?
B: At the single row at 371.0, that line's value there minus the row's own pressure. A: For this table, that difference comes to 0.26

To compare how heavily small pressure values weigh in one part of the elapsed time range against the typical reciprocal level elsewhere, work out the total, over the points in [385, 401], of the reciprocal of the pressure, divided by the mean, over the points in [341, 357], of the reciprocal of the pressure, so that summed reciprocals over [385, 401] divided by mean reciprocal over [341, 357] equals 10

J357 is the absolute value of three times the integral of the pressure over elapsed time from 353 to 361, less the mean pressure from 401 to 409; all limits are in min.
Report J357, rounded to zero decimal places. 51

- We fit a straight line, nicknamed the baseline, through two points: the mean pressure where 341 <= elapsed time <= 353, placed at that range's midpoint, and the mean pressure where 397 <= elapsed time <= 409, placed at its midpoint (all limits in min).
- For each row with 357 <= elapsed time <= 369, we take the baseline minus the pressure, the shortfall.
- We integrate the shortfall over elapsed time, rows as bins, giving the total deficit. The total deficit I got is 0.2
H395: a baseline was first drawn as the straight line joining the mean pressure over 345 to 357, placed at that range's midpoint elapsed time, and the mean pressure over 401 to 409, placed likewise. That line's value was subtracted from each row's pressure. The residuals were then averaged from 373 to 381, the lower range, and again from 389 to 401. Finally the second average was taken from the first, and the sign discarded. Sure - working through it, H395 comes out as 0.3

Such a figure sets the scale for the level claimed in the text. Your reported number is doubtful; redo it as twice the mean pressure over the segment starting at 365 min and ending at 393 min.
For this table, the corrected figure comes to 2.20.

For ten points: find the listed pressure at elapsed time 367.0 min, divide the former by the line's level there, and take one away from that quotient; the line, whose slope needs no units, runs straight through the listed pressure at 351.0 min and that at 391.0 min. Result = 0.10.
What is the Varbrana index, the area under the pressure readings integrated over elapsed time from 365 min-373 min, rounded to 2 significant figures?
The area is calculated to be 15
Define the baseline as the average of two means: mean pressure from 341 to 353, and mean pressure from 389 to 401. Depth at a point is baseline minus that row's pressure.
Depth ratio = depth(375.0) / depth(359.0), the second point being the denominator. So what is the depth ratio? -1.3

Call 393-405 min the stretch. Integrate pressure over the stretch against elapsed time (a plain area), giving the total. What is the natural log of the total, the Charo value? 2.6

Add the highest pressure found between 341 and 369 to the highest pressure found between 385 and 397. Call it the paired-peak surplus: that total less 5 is -1.7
